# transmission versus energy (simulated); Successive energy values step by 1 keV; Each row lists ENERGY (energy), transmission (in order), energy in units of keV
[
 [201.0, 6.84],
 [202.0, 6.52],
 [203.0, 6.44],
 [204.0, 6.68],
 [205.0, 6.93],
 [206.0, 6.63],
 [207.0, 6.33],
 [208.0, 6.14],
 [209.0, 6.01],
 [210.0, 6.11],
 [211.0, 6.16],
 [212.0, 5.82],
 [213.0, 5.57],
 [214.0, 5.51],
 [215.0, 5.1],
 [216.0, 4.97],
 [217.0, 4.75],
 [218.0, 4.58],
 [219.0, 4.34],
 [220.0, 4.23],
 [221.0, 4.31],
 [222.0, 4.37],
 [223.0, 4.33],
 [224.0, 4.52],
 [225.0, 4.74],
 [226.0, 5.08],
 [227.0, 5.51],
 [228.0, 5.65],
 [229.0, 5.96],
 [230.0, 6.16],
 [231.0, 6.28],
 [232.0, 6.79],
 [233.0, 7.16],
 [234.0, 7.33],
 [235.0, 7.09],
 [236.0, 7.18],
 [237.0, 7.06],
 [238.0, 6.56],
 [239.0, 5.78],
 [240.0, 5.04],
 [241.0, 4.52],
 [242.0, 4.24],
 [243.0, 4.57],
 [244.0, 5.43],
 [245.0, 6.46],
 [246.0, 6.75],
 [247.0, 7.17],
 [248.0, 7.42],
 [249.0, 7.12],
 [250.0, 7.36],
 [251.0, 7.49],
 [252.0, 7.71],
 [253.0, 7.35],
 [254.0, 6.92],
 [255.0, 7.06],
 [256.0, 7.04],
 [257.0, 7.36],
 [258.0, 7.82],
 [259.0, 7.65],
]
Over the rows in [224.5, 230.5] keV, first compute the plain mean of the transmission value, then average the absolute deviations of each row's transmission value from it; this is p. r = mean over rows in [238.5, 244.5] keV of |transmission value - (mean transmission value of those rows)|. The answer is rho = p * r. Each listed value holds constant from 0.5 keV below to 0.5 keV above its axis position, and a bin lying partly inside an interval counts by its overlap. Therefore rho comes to 0.20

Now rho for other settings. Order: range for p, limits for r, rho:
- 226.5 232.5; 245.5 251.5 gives 0.07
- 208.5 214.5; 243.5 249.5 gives 0.12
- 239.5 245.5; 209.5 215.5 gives 0.19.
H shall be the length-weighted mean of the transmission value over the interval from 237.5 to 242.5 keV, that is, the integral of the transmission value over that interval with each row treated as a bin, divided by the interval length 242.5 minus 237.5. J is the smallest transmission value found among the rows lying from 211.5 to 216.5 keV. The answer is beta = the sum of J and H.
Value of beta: 10.2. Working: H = 5.2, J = 4.97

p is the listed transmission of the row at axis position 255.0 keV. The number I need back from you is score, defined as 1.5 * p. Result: 10.6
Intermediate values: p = 7.06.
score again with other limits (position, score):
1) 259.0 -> 11.5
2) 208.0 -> 9.2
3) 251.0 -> 11.2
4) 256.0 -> 10.6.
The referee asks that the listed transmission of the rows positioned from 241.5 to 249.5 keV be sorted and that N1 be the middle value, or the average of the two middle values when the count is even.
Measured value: 6.6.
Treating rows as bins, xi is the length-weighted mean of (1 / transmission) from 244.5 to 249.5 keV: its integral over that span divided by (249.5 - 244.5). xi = 0.144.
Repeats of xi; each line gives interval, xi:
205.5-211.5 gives 0.161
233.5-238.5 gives 0.142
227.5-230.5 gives 0.169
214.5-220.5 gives 0.215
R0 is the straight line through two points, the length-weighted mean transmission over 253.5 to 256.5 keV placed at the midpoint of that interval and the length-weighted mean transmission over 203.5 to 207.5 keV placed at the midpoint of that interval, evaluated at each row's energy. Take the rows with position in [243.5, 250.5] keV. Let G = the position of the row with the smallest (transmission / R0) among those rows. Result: 244.0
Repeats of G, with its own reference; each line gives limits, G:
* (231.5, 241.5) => 241.0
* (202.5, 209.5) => 209.0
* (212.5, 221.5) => 220.0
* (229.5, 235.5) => 230.0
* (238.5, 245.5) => 242.0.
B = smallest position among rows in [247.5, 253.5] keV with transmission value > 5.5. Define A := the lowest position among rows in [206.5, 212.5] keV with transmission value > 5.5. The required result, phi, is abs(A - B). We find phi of 41 keV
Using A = 207.0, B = 248.0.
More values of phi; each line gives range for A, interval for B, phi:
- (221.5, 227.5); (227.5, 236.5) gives 1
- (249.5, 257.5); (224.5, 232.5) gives 23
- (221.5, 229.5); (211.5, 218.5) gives 15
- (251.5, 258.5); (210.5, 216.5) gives 41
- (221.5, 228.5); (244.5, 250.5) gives 18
